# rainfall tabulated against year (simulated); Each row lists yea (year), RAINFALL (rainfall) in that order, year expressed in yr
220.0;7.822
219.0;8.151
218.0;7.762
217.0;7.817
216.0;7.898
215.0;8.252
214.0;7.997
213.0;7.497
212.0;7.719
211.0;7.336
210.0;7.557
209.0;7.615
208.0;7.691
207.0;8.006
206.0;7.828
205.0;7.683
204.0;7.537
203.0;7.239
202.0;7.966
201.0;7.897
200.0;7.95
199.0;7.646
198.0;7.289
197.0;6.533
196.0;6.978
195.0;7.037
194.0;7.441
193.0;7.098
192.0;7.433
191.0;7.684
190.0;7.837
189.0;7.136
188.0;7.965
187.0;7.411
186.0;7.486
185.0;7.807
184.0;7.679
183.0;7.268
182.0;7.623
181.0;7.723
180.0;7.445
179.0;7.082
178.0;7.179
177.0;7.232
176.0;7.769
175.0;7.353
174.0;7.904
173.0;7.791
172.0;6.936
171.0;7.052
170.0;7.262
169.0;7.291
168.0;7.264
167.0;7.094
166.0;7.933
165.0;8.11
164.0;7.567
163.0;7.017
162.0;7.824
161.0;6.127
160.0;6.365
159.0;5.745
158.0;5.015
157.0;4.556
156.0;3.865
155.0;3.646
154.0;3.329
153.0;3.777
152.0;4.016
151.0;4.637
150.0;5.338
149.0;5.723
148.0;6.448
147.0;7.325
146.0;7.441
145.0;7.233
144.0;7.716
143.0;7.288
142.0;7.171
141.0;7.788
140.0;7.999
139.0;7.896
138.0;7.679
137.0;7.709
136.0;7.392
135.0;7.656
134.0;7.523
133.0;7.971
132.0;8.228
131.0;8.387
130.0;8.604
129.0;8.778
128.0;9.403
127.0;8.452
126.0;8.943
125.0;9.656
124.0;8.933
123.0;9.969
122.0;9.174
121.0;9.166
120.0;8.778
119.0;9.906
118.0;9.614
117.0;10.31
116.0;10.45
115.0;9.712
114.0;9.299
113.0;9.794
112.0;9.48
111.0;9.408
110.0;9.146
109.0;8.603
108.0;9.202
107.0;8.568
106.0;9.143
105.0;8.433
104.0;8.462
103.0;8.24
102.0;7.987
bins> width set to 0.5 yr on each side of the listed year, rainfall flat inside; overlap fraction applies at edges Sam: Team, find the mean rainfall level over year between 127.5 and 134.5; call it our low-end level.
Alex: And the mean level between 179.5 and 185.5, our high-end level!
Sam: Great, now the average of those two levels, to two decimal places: 8.00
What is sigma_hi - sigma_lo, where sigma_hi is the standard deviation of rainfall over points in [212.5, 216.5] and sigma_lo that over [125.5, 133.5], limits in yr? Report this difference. -0.1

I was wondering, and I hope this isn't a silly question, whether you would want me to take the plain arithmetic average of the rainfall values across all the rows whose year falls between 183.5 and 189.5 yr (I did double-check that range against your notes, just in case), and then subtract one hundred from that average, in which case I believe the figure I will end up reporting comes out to -92.4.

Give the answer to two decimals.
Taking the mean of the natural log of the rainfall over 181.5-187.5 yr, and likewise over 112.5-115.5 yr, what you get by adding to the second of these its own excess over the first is 2.50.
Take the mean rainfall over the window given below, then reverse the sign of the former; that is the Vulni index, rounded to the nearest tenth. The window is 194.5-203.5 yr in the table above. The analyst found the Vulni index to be -7.4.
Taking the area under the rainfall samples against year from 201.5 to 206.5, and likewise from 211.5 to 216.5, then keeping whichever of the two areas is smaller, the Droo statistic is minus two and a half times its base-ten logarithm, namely -3.96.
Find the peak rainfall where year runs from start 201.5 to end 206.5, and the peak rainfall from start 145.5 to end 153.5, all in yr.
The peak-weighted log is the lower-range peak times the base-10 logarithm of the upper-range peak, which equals 6.71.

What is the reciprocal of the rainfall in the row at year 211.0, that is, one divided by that 0.136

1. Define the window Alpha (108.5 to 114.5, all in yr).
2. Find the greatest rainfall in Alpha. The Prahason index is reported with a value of 9.794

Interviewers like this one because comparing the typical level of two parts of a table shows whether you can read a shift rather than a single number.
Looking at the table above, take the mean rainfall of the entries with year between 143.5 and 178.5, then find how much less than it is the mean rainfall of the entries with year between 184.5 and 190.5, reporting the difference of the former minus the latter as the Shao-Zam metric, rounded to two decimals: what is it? -1.18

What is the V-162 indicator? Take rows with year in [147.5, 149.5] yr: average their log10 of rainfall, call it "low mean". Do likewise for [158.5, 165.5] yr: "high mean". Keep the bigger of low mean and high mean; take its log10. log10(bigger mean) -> -0.076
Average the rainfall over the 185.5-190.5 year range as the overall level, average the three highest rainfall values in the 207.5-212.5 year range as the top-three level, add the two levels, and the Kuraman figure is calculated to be 15.2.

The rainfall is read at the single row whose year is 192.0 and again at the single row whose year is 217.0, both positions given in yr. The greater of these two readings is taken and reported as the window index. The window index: 7.82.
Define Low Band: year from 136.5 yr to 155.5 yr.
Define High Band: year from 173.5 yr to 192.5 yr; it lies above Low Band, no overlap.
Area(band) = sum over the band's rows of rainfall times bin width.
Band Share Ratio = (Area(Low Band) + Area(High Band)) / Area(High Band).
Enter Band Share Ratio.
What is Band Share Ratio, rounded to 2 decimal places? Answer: 1.84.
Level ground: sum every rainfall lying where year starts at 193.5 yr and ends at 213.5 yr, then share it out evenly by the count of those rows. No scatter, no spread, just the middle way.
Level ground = 7.5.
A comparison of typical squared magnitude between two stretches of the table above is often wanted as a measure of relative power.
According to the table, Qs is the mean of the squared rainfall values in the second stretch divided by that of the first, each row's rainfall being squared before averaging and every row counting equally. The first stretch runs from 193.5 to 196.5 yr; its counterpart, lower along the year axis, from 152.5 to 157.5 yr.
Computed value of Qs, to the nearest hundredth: 0.29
